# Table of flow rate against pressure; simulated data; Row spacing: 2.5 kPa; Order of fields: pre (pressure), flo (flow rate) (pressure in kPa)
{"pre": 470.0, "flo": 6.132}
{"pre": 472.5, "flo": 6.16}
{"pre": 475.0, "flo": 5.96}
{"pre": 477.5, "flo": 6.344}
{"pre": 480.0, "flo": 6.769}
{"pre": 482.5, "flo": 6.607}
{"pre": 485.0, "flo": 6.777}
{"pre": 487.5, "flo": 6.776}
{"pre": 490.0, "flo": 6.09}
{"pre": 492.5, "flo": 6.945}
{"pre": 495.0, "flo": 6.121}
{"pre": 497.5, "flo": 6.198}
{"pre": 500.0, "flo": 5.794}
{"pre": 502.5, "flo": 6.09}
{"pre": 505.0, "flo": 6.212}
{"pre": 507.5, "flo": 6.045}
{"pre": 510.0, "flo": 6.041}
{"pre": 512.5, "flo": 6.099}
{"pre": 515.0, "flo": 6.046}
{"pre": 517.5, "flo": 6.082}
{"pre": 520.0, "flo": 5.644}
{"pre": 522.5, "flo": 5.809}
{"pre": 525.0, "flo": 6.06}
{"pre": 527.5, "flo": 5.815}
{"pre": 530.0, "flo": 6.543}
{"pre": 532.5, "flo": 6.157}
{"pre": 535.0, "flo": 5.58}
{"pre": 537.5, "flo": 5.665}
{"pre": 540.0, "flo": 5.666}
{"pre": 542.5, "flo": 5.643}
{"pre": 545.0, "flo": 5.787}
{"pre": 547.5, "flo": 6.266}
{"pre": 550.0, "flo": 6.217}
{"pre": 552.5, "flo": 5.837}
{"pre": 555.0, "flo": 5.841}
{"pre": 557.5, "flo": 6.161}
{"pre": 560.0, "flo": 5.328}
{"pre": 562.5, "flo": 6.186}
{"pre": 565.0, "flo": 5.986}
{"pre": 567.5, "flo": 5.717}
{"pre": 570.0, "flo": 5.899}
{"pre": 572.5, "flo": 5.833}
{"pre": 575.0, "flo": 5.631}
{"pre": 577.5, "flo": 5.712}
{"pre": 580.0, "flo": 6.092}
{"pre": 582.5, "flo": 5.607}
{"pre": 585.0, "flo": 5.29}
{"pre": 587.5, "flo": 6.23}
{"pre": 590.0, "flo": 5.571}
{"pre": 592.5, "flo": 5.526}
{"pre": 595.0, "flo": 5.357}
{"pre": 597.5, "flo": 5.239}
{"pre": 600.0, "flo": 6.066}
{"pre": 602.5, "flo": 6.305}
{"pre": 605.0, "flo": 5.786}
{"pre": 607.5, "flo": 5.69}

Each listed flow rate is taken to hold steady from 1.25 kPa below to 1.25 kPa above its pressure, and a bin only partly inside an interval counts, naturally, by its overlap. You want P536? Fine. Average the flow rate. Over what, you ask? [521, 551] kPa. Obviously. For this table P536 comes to 5.93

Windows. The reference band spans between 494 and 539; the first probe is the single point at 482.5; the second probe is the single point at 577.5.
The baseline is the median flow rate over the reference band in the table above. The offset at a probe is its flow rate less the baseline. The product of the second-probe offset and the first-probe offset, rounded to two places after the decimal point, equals -0.19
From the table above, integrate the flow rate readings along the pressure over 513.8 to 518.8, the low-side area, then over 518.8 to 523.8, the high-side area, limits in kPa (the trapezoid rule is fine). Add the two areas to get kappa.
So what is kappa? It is 59.0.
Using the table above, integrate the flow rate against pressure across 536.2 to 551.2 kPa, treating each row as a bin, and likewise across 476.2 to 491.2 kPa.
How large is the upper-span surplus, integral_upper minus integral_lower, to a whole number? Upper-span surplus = -10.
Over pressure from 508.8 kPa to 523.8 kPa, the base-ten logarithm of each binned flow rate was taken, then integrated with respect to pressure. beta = 11.6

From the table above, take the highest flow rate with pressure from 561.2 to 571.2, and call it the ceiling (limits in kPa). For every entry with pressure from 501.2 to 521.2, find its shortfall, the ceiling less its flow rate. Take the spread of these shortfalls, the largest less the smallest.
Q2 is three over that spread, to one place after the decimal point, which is 5.3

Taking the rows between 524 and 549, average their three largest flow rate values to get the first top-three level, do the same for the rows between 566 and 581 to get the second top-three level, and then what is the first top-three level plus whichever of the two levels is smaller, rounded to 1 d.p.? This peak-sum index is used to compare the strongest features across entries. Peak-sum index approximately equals 12.3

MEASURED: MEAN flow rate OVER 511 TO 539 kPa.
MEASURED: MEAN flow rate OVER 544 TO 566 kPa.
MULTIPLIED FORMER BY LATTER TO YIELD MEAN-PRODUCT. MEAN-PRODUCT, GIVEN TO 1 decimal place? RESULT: 35.5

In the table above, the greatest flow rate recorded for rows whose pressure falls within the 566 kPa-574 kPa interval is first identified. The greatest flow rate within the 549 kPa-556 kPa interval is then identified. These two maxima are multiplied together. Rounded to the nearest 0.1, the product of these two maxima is 36.7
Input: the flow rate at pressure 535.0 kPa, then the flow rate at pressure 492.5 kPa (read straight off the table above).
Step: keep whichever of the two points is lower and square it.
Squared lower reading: 31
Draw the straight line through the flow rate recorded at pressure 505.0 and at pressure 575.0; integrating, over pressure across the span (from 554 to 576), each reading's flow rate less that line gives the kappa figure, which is 2.9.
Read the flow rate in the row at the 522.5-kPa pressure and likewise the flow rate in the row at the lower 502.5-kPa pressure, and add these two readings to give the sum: 11.9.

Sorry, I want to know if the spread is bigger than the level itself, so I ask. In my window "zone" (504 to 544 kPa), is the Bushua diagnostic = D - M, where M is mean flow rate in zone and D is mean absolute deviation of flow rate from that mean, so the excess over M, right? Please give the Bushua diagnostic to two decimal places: -5.72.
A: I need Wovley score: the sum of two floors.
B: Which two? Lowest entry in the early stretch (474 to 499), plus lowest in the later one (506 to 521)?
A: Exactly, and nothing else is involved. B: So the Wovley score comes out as 11.6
